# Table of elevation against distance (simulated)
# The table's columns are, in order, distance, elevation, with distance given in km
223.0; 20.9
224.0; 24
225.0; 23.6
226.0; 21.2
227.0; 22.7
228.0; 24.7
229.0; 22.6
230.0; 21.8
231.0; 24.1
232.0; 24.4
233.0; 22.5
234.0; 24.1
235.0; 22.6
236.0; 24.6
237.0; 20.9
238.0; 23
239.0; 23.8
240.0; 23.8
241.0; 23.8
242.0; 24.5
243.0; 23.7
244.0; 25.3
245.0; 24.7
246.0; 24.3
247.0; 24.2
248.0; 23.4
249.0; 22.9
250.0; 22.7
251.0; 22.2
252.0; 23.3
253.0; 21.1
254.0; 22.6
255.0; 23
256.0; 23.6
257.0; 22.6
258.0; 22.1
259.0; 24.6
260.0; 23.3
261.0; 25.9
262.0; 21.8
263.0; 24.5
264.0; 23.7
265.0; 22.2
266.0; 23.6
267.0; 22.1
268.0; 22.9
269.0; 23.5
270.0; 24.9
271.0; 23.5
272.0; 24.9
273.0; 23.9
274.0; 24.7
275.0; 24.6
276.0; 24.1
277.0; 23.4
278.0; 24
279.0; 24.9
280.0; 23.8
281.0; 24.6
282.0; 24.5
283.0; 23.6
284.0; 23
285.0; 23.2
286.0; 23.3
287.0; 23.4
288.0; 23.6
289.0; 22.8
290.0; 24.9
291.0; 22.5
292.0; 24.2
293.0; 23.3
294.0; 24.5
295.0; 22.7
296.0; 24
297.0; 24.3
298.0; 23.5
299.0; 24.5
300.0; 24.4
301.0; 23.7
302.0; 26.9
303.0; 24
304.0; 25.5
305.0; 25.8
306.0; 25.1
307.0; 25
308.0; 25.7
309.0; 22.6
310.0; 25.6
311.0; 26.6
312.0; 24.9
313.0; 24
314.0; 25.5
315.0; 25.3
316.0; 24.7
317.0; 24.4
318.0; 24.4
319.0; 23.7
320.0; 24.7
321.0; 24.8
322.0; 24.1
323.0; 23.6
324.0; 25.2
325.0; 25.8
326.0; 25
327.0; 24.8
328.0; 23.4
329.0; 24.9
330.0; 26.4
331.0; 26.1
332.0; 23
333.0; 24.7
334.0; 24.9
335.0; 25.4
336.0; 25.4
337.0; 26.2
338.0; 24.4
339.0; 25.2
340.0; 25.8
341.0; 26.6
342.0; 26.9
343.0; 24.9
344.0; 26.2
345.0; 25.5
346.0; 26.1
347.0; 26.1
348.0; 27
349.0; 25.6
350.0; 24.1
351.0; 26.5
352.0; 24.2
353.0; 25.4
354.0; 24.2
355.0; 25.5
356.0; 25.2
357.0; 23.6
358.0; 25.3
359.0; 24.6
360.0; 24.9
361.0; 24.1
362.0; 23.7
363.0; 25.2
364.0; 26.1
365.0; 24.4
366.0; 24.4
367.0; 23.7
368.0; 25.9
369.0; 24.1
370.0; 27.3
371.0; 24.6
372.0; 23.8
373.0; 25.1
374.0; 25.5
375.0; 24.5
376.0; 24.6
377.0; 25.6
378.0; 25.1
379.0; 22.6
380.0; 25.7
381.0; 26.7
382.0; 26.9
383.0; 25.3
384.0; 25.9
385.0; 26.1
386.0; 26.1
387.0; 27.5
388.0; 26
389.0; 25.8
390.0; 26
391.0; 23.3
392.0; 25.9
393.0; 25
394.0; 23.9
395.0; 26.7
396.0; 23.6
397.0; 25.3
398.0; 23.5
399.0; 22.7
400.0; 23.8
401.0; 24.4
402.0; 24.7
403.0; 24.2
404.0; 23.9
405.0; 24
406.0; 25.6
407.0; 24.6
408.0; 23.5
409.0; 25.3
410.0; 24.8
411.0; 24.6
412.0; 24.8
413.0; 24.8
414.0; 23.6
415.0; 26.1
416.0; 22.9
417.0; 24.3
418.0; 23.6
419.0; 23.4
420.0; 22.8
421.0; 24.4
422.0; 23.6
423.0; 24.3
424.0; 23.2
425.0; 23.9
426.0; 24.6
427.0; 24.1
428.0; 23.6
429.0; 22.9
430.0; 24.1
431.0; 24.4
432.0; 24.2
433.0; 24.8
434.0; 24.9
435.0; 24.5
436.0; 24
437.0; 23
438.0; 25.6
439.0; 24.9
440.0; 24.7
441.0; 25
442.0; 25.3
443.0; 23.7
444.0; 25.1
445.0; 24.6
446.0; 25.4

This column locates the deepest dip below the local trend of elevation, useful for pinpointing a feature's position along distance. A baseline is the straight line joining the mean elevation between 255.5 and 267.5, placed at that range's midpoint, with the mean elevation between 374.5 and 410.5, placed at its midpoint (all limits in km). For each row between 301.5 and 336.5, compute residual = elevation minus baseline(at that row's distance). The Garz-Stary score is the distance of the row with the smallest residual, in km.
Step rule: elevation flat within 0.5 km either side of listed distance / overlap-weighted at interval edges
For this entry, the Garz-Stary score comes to 309.0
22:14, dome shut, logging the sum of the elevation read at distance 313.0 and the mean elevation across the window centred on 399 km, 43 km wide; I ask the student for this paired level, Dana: 48.8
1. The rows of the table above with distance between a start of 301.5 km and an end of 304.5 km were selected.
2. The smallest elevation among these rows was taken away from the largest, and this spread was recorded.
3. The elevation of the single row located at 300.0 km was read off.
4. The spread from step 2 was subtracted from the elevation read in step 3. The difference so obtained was 21.5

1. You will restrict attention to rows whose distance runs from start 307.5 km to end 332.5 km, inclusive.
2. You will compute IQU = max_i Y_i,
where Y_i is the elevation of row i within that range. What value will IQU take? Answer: 26.6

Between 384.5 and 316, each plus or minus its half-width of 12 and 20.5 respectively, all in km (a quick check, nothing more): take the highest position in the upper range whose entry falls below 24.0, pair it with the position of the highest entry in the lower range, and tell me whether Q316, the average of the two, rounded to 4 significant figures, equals 349.0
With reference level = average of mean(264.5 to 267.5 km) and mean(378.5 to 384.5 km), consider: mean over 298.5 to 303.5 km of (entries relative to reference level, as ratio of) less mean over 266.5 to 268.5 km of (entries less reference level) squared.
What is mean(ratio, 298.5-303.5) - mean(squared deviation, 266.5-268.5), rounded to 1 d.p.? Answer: -1.6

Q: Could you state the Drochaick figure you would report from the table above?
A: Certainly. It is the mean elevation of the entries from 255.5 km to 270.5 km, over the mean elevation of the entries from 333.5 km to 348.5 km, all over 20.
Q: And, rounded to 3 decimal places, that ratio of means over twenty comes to 0.045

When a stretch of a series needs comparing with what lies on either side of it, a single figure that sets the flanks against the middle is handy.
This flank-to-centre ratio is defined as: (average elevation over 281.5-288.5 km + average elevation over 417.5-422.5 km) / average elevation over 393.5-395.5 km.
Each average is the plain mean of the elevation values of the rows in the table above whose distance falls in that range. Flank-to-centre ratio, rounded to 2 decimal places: 1.86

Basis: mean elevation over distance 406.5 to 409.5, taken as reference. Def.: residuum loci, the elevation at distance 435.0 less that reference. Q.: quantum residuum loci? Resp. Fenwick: 0.0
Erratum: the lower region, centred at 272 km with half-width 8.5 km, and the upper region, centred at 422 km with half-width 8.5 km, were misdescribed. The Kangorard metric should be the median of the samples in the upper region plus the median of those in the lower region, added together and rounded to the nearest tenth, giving 47.4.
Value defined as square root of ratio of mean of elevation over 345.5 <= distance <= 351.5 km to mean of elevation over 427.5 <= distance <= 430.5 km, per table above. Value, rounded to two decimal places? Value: 1.05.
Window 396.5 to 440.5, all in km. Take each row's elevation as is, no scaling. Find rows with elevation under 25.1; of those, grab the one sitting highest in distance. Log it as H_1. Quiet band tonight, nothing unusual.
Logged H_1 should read 440.0 km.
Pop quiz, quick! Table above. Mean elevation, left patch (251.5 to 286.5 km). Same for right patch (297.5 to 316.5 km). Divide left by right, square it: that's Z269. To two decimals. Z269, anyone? 0.90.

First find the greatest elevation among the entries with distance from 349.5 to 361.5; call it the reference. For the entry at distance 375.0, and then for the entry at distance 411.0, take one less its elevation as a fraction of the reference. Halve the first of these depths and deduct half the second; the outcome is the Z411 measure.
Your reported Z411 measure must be 0.00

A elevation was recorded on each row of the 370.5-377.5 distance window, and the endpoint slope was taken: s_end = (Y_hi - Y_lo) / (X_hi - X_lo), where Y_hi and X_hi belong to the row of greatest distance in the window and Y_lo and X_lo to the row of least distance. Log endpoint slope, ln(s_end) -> -1.8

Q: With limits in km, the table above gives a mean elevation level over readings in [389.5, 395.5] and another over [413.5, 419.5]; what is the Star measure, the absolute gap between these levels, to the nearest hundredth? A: 1.15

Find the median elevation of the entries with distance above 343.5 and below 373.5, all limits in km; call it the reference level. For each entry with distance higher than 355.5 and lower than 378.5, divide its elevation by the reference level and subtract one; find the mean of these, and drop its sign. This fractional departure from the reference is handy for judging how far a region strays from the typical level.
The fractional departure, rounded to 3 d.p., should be 0.012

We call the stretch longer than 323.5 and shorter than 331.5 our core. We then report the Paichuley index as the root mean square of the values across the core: 25.2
